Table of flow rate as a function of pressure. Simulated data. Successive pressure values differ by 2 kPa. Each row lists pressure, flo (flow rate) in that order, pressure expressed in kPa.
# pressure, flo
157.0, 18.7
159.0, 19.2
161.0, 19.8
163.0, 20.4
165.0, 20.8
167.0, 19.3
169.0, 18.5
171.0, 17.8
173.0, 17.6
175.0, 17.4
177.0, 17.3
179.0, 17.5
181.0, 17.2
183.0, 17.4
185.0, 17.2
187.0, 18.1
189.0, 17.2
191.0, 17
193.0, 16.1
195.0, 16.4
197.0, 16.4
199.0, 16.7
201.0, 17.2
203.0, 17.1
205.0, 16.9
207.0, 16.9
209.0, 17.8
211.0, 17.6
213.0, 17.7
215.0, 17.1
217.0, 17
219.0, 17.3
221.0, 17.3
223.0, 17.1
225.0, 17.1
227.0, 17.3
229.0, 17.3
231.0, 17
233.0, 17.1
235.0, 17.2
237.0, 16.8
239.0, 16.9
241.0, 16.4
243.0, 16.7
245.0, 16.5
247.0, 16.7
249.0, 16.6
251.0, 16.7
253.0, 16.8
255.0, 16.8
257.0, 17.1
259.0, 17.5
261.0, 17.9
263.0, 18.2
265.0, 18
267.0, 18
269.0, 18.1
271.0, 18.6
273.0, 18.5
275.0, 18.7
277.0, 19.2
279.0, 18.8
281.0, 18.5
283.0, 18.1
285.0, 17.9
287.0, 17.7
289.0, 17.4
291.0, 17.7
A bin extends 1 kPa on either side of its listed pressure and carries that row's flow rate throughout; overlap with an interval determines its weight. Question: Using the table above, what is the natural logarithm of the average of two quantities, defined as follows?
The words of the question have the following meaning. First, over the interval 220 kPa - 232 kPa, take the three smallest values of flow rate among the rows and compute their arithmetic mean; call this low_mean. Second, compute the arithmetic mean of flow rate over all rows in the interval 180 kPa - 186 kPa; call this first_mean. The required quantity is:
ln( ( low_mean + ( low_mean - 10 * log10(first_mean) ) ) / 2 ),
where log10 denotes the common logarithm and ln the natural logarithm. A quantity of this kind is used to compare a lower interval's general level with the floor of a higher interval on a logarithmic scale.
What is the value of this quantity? 2.39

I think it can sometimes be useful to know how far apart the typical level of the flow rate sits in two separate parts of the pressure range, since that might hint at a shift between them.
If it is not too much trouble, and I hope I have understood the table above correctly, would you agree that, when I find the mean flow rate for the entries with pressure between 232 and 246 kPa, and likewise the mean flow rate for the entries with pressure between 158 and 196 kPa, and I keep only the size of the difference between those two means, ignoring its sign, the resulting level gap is 1.2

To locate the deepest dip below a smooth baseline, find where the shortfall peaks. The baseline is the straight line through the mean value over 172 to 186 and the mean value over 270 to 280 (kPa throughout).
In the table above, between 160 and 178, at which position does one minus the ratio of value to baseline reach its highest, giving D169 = 177.0 kPa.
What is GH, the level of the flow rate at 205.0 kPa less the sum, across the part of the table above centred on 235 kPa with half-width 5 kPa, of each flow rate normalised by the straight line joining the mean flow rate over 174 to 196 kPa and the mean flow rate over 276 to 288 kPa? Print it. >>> 12.1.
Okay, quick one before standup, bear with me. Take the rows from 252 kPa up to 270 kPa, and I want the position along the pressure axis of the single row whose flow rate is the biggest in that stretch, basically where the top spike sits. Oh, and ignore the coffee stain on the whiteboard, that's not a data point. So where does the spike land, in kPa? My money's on 263.0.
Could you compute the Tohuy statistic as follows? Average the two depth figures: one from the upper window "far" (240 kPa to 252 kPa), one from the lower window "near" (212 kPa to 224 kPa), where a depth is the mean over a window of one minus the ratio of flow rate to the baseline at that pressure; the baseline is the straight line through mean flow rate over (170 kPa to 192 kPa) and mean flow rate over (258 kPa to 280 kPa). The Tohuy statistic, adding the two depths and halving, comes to 0.057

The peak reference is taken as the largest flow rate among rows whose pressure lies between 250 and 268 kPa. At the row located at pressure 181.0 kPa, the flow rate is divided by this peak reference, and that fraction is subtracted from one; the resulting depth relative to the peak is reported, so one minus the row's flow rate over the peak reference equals 0.055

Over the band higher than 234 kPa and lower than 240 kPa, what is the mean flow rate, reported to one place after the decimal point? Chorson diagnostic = 17.0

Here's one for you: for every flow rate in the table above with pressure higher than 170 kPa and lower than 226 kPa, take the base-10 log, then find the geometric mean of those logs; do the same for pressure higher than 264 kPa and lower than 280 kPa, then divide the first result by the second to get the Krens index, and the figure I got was 0.98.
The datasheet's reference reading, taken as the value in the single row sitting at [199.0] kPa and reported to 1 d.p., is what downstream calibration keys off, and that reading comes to 16.7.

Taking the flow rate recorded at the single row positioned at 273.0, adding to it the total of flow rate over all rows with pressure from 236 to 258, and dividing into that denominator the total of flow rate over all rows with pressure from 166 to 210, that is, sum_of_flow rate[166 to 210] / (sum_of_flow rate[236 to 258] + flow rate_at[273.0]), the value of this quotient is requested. 1.9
